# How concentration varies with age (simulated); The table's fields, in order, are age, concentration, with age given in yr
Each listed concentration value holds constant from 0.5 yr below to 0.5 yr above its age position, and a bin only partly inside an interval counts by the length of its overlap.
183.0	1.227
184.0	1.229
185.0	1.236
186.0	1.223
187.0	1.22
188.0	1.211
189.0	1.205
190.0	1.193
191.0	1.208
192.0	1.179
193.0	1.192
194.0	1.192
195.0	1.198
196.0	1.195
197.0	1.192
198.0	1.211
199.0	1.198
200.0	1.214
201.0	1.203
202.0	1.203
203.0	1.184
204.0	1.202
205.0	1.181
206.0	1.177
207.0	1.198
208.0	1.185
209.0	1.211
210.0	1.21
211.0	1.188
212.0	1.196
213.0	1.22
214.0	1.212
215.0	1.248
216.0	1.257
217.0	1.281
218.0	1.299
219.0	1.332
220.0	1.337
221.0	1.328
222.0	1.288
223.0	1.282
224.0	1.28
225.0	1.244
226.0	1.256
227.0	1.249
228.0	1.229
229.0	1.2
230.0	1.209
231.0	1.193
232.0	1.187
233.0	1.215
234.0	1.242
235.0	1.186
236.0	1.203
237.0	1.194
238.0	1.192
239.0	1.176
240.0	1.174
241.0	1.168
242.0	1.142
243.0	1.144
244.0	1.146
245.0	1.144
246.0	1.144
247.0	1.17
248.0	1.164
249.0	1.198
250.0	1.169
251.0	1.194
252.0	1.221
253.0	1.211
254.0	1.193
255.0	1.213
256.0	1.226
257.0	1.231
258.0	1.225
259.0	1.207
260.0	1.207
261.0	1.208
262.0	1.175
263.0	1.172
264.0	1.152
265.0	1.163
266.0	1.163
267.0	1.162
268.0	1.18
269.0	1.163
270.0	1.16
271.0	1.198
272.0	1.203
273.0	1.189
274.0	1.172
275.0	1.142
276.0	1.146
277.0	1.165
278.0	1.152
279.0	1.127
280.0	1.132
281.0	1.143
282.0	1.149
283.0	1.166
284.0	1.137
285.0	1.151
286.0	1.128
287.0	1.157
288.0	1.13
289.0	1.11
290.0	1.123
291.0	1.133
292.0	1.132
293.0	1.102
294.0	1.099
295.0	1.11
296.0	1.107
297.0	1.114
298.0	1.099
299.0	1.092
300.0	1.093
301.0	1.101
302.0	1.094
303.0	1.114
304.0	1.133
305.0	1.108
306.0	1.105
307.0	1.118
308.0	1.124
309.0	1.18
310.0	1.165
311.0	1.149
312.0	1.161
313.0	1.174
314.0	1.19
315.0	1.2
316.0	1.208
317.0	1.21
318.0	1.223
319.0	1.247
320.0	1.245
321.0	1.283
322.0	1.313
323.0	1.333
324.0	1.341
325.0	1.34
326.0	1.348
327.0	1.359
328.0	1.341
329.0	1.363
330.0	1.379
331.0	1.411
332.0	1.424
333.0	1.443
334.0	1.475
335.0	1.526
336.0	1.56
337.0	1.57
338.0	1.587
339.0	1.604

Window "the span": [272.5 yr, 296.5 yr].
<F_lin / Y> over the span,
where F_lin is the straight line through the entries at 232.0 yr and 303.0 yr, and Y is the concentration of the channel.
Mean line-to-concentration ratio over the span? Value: 0.996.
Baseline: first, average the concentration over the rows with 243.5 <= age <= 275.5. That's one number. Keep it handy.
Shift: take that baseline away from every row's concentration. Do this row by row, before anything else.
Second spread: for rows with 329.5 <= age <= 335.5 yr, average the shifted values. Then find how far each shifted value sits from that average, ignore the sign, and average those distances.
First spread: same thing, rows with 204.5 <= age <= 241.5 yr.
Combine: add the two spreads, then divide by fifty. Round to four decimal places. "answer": 0.0016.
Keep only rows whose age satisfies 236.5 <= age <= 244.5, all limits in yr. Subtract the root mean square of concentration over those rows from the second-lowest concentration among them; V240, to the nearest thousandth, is -0.023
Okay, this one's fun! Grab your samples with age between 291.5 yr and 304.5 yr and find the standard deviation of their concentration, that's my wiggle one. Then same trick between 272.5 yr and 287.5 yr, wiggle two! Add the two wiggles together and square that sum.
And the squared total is 0.0009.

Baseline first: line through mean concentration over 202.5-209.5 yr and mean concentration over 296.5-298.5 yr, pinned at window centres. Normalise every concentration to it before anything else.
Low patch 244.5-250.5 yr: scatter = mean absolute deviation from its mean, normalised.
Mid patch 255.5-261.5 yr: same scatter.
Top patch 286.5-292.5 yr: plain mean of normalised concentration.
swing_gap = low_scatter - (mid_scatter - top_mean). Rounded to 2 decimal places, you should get 1.02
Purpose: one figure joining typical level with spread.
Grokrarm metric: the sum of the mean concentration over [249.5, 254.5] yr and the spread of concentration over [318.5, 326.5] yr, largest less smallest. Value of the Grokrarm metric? 1.30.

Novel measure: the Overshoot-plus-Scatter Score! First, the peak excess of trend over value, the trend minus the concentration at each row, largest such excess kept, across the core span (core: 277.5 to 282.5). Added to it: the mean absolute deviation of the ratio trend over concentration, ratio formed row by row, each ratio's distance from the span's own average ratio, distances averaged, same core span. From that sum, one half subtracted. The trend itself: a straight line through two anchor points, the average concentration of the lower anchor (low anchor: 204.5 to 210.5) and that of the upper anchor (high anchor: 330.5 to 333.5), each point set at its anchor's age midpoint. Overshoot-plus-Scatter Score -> -0.29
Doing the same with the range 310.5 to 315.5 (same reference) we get -0.25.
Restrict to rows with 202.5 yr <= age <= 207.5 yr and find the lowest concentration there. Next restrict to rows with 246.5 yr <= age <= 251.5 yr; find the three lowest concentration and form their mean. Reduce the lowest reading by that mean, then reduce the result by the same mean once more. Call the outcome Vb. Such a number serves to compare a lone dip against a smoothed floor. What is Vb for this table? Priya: -1.16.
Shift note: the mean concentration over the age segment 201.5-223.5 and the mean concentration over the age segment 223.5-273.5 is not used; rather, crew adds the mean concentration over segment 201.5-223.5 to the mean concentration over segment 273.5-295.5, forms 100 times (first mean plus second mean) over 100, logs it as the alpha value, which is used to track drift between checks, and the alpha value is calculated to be 2.37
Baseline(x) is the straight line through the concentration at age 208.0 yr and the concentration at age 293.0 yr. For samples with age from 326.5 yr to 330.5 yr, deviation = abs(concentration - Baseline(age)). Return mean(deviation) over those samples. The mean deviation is 0.29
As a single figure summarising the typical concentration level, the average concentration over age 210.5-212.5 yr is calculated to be 1.19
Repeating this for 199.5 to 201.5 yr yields 1.21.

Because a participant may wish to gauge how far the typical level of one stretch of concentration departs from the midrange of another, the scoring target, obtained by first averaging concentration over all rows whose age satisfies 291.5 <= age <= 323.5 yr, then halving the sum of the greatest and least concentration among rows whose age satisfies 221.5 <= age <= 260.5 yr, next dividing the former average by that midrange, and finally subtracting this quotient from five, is 4.05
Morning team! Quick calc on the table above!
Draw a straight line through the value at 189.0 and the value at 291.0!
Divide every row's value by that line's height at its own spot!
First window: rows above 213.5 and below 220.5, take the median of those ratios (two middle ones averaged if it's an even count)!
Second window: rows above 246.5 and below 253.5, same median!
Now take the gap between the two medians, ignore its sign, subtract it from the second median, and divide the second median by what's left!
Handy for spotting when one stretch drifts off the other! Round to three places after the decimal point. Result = 1.054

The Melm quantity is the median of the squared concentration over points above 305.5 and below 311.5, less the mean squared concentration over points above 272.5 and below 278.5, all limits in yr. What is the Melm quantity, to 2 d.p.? -0.06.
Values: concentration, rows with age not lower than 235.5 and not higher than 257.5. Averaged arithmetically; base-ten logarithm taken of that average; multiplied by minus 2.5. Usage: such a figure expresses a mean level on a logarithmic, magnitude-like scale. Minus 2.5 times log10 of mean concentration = -0.182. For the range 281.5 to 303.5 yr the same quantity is -0.123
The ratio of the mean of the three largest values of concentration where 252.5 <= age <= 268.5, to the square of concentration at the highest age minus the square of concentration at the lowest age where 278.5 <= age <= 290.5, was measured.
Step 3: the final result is -136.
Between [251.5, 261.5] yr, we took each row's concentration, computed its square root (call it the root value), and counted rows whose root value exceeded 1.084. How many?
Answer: 10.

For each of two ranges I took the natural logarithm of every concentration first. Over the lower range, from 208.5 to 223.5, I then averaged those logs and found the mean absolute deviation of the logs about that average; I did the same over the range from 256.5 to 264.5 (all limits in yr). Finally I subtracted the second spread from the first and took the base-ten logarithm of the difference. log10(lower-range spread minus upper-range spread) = -1.8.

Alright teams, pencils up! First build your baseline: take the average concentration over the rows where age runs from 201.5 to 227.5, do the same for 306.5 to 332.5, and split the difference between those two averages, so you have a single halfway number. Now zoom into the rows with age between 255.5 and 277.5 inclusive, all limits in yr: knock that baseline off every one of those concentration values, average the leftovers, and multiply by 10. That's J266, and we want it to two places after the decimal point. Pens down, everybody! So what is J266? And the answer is -0.69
